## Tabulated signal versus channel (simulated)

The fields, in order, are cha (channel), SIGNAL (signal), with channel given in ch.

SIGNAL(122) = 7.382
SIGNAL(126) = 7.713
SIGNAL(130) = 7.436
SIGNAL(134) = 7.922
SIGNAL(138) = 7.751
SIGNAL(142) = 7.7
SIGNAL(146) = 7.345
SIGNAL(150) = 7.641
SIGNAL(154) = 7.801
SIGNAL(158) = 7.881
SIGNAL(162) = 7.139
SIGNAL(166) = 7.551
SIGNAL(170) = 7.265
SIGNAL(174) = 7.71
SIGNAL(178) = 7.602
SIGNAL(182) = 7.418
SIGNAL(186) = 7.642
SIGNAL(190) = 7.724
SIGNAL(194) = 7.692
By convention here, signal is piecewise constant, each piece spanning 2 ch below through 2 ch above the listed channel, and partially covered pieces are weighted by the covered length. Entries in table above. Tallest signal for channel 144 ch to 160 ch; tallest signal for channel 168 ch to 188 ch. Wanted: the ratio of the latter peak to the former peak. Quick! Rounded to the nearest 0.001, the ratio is 0.978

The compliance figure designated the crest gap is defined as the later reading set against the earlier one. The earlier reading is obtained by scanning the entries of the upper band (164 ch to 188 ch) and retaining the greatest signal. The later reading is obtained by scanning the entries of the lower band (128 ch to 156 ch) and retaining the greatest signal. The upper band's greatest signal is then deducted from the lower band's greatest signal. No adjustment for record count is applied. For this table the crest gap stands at 0.21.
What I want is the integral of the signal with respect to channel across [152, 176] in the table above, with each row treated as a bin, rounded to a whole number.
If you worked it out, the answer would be 181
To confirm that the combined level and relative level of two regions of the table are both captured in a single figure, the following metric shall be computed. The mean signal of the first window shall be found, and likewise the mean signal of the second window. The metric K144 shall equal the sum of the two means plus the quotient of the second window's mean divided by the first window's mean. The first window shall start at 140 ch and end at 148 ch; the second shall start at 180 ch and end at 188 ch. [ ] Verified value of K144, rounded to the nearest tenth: 16.1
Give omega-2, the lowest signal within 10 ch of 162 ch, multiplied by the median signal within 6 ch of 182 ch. 54.27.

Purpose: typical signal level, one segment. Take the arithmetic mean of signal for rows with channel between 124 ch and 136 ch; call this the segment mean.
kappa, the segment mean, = 7.69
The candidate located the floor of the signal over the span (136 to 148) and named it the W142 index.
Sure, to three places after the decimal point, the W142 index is 7.345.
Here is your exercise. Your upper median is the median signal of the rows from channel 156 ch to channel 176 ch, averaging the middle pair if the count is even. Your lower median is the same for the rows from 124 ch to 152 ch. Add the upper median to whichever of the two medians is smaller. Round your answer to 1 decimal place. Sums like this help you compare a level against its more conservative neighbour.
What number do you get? 15.1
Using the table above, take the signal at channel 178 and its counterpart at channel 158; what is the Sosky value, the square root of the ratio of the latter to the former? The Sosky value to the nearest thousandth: 1.018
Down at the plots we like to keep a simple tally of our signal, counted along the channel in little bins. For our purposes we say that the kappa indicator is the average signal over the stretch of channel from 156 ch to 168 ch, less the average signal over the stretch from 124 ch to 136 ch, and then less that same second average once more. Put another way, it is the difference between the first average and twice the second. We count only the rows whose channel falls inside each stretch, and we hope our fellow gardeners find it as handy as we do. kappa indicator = -7.86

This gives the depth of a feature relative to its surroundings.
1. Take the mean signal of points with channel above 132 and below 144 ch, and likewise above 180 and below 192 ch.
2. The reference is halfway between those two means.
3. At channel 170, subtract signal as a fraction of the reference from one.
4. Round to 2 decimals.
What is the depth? 0.06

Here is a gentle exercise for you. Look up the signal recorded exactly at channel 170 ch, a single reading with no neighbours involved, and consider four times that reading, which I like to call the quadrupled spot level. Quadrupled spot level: 29.06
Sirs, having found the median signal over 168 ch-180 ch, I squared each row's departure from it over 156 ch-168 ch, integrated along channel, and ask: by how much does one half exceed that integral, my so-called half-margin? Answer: -0.68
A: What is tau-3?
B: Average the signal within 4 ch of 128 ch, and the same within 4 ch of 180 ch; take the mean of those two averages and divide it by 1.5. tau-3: 5.03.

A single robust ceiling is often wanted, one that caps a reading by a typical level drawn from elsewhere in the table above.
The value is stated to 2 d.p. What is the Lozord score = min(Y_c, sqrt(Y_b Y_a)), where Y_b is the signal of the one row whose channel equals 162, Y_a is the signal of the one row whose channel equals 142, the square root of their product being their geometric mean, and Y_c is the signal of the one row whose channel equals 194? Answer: 7.41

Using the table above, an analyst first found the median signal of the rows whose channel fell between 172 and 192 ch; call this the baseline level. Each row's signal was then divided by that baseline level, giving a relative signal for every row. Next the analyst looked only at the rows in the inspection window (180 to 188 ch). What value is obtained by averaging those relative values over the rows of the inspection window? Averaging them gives 0.985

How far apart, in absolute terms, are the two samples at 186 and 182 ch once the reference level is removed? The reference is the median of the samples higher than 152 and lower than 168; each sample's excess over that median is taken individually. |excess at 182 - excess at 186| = 0.22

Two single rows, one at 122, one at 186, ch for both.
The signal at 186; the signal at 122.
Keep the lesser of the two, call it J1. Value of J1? 7.38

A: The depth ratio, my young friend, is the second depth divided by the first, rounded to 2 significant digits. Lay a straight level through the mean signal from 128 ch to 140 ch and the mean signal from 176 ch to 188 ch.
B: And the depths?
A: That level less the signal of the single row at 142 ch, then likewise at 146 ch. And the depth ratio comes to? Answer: -15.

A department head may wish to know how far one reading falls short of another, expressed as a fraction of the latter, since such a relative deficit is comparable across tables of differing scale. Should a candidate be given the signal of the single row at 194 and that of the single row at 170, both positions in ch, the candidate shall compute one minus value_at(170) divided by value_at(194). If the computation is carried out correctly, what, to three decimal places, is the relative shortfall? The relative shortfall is 0.056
